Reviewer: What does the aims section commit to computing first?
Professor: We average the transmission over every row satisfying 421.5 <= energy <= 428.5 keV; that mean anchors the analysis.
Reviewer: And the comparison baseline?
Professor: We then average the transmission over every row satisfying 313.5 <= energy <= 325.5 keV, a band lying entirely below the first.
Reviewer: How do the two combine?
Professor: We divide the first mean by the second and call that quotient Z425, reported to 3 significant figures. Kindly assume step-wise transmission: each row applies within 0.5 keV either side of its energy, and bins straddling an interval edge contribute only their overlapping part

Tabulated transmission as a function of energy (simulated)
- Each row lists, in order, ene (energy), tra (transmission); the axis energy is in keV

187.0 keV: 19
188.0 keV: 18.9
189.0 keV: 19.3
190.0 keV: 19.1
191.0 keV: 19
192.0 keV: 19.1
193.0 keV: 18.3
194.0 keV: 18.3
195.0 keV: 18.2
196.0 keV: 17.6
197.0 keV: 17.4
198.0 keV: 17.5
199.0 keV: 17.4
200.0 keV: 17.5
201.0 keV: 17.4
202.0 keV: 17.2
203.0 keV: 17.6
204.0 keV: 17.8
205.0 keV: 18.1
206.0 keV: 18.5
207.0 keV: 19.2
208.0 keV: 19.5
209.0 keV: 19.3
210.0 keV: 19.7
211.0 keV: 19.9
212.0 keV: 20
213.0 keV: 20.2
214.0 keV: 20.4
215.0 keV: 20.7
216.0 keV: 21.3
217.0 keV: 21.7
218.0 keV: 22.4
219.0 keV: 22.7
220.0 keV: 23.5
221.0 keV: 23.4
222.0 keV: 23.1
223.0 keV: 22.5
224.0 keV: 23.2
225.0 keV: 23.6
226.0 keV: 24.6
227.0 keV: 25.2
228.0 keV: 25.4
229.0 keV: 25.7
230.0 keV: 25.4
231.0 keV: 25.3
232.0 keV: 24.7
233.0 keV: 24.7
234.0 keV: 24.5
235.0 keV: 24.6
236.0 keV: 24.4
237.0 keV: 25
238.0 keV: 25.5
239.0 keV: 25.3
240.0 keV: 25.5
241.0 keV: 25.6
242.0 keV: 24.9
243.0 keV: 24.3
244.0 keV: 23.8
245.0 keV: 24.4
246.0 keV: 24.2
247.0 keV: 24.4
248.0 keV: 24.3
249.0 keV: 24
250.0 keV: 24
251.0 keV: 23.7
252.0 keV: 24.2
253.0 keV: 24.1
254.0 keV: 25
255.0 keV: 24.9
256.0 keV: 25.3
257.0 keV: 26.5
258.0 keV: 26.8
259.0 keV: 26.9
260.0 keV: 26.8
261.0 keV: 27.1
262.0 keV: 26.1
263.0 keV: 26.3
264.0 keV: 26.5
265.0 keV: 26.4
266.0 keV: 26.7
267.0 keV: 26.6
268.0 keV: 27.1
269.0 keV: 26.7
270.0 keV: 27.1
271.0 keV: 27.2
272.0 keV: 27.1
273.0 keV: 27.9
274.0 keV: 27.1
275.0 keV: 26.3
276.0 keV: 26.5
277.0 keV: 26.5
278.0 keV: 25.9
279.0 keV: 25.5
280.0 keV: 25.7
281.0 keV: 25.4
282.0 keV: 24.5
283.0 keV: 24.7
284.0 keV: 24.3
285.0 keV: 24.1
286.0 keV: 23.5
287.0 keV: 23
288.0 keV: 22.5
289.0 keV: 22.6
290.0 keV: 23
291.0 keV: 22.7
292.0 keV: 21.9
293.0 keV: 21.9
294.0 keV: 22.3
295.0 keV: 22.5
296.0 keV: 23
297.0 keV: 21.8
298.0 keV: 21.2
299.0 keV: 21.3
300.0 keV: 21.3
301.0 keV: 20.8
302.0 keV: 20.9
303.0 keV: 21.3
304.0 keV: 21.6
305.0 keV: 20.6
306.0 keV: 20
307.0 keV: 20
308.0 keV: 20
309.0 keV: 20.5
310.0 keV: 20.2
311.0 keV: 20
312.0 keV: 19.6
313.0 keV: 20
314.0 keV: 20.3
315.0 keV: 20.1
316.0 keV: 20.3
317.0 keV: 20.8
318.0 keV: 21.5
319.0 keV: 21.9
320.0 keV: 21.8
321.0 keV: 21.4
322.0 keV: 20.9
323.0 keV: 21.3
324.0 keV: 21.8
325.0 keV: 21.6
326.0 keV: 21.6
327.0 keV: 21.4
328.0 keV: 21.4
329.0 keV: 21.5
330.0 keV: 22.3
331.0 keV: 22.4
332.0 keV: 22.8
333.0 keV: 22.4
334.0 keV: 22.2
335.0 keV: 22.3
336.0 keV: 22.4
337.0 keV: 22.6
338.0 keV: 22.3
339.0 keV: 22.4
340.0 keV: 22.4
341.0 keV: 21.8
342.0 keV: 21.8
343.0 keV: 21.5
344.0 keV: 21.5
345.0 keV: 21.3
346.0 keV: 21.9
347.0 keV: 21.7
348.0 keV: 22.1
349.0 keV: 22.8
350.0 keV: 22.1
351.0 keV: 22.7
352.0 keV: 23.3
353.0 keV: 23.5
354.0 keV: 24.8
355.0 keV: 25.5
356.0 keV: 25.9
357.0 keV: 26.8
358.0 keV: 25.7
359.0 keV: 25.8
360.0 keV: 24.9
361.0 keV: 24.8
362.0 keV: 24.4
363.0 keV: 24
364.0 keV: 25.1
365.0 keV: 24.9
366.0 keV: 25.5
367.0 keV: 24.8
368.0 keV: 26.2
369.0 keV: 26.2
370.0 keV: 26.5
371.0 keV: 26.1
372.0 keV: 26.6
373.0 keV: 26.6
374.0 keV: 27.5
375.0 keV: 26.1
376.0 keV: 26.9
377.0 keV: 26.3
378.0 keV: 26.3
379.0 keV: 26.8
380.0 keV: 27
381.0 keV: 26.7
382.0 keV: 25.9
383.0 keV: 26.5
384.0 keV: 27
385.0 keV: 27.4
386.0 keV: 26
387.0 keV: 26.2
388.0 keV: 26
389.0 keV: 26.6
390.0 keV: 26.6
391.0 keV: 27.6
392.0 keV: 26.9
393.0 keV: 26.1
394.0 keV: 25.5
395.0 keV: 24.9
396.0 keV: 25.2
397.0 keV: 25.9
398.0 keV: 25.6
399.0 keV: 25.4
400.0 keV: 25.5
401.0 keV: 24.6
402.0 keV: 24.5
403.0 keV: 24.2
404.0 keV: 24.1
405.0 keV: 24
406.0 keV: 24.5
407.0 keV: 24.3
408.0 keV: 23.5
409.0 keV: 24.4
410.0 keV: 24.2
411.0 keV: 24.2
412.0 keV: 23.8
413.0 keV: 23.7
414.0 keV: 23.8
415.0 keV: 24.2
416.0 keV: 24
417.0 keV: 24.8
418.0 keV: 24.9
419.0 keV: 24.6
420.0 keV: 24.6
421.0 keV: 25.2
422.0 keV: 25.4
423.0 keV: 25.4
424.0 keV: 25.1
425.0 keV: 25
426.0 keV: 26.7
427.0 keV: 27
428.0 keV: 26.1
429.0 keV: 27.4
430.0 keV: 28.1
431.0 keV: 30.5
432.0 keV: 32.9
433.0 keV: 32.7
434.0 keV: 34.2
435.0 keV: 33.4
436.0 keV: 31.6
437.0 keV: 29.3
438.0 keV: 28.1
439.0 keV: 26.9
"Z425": 1.22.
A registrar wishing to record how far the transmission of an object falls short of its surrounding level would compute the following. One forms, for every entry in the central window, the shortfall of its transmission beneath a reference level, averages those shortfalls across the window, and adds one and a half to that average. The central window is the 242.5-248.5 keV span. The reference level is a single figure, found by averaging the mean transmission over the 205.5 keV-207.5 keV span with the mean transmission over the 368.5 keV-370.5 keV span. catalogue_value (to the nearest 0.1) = -0.1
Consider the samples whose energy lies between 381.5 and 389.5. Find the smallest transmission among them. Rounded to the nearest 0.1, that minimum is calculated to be 25.9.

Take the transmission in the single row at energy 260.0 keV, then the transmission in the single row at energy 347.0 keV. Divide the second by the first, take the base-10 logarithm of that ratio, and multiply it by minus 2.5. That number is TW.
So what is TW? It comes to 0.23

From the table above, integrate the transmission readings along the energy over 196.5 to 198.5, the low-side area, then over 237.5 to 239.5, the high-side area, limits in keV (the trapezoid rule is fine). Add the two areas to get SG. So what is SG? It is 86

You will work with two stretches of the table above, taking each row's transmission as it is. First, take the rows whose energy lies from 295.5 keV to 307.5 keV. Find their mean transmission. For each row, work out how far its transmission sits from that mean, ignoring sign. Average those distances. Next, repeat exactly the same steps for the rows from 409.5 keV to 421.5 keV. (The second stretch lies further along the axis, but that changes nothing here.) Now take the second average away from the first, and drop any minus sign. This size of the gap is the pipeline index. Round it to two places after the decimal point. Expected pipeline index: 0.17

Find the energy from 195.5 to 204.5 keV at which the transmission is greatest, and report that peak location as 204.0 keV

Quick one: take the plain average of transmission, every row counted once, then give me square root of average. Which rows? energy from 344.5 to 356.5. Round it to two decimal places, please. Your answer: 4.81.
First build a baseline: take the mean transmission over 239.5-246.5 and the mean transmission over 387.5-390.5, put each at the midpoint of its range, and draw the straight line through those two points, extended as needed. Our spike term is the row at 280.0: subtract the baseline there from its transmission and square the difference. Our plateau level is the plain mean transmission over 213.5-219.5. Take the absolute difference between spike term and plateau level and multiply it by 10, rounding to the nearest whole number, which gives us 212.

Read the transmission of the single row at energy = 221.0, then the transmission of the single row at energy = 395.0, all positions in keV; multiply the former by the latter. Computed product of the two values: 583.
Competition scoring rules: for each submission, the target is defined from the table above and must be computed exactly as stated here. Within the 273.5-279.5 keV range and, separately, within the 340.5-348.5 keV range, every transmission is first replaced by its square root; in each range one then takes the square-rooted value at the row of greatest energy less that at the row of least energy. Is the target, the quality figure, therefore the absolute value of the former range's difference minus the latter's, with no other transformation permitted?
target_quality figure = 0.19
